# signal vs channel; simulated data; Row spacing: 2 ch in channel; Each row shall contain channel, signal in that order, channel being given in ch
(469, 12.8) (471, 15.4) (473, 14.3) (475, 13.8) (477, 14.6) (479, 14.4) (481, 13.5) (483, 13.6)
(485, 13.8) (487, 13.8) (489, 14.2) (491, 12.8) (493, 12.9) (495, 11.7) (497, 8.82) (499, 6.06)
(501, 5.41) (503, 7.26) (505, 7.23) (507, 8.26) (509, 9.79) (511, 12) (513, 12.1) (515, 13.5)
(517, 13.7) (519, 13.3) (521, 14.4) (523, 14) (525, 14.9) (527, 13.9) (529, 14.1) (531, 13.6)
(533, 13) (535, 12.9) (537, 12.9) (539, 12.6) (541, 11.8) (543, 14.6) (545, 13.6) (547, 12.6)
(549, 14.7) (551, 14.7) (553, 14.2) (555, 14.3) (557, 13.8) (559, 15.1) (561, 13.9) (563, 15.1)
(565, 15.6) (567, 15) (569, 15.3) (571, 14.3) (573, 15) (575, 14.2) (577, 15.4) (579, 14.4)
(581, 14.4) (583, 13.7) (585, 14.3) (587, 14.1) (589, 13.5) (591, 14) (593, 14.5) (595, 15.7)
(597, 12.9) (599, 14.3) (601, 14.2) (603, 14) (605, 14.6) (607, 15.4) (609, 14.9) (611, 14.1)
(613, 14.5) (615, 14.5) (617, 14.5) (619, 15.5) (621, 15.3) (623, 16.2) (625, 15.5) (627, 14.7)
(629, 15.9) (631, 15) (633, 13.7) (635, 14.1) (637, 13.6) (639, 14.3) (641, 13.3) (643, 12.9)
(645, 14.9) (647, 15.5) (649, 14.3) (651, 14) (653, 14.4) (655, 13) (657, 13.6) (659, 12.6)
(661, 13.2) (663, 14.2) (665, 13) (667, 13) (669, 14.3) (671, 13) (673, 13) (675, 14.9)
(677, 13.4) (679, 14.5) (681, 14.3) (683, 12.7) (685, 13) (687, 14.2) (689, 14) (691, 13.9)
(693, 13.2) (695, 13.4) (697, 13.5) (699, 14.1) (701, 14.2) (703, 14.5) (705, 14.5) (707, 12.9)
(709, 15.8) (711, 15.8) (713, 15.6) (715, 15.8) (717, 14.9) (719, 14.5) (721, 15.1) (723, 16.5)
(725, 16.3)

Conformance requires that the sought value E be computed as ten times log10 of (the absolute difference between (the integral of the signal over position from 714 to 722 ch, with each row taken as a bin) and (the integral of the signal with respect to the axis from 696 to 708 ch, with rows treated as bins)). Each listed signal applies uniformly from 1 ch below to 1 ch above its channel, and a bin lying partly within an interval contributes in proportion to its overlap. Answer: 16.7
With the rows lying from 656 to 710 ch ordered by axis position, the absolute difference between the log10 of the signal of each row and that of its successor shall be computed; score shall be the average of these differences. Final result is 0.0255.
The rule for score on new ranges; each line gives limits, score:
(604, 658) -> 0.0219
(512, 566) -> 0.0245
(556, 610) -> 0.0237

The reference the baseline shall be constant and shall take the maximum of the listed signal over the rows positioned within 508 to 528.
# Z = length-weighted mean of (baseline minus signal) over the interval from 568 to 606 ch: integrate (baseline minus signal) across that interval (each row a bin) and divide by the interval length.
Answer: 0.5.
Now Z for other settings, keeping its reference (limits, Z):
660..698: 1.3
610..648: 0.3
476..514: 3.7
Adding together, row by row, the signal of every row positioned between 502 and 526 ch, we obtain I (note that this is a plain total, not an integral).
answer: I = 140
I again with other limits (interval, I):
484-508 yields 122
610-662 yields 373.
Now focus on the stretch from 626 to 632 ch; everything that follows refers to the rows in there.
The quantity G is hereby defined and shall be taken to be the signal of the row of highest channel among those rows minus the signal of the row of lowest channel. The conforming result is 0.3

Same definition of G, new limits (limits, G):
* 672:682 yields 1.3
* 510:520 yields 1.3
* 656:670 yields 0.7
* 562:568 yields -0.1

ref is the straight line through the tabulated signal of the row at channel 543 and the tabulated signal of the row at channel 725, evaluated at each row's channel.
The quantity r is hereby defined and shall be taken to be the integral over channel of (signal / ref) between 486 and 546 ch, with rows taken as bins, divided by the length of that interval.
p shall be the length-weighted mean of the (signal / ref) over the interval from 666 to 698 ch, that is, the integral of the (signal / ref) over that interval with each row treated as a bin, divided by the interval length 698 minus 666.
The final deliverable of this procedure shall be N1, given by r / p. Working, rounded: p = 0.86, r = 0.834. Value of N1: 0.97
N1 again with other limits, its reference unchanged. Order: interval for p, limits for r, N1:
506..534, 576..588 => 1.07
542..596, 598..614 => 0.98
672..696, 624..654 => 1.08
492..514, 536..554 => 1.43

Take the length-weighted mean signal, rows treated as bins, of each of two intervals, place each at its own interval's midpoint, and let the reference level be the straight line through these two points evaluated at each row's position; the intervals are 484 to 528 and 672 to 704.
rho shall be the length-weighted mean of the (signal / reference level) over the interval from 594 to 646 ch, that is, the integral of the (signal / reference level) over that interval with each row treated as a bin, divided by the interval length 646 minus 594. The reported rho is 1.12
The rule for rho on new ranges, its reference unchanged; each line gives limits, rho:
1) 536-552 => 1.12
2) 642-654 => 1.08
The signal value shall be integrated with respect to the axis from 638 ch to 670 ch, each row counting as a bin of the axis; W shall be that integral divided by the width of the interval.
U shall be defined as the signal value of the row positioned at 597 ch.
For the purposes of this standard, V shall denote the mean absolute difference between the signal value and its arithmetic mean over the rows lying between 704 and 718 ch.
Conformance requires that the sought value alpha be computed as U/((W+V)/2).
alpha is 1.77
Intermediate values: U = 12.9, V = 0.81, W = 13.8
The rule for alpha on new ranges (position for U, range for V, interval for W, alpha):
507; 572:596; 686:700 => 1.16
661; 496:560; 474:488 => 1.64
